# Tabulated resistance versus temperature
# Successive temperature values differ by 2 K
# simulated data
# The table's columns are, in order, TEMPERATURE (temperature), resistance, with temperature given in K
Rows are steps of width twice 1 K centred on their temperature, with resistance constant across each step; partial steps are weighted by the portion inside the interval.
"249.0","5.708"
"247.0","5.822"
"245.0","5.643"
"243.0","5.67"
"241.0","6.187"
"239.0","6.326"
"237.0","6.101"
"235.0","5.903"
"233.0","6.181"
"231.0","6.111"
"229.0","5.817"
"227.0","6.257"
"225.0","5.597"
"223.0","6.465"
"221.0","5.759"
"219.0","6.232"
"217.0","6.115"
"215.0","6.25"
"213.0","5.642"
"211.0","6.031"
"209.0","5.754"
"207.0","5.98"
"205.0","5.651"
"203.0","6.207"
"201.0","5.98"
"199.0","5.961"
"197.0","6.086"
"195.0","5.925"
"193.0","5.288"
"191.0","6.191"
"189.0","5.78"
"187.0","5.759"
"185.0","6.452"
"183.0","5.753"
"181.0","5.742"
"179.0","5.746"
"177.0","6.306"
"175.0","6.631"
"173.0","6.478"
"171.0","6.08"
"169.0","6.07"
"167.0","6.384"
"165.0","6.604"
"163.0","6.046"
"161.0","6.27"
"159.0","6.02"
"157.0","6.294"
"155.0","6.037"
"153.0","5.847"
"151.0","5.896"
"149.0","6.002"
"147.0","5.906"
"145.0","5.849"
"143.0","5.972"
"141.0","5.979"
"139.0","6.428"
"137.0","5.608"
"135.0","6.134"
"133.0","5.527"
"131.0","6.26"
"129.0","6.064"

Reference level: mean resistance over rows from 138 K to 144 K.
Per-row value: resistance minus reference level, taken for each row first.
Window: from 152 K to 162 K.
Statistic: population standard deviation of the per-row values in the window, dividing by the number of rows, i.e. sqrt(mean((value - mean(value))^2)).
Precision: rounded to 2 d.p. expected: 0.17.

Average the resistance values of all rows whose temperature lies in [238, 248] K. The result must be 5.93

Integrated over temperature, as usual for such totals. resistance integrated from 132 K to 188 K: 340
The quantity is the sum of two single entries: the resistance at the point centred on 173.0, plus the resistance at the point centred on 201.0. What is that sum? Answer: 12.5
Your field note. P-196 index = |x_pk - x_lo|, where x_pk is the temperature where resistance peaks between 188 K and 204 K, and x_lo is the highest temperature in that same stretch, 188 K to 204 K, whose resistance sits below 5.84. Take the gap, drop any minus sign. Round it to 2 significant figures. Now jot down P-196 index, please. 10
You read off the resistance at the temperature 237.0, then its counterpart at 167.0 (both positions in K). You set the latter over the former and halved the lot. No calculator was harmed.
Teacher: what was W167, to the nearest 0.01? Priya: 0.52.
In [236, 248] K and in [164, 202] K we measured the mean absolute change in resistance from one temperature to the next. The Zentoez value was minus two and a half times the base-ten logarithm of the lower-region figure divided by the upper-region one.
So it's -0.40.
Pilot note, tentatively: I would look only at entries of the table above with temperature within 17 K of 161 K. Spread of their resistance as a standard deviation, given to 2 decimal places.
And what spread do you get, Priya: 0.25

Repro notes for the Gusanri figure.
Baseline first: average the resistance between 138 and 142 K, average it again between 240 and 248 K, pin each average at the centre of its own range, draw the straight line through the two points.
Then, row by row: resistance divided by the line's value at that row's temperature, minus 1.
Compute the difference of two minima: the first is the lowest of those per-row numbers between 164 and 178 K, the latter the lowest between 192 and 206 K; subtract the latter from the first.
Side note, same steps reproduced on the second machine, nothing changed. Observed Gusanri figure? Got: 0.116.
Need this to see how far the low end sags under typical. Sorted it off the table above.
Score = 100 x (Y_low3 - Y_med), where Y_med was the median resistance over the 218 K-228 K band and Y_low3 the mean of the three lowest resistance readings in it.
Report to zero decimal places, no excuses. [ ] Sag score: -37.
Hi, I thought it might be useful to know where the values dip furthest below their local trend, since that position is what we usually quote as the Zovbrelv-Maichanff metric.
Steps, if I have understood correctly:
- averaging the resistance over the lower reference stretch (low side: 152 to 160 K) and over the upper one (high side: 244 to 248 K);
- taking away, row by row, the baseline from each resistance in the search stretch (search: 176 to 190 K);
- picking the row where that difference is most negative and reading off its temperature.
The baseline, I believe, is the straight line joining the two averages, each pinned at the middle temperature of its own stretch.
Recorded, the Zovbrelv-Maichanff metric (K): 179.0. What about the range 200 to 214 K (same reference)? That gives 205.0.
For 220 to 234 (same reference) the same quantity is 225.0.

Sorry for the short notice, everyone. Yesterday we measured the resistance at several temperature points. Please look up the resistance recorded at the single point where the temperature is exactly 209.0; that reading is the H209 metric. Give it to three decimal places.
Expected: 5.754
